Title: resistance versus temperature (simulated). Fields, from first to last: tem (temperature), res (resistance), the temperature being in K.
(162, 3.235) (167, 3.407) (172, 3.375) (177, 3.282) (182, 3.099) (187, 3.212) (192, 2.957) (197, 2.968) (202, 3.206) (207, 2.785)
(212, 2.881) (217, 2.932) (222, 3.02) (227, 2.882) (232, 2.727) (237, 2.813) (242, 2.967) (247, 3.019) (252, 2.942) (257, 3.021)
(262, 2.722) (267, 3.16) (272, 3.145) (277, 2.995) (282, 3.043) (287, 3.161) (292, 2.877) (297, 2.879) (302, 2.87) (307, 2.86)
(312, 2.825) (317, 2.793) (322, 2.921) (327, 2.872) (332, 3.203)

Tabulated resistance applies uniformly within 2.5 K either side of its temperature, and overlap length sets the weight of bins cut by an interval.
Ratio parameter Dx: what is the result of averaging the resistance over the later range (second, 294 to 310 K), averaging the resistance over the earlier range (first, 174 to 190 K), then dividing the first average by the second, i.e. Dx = 1.11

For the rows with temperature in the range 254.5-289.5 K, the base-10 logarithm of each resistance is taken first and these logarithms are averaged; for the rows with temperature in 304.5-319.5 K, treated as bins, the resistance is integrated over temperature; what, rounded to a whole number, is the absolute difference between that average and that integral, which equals 42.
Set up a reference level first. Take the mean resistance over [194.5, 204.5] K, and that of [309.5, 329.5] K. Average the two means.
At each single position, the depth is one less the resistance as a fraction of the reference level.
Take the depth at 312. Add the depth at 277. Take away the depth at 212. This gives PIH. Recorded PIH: 0.010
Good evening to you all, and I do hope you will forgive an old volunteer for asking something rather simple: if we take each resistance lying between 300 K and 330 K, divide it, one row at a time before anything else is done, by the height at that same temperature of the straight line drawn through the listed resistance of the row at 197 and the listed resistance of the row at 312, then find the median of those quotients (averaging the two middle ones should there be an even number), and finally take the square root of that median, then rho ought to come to 1.01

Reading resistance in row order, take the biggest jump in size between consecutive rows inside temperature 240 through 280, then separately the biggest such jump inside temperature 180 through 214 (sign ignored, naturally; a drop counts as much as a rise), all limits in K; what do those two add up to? 0.86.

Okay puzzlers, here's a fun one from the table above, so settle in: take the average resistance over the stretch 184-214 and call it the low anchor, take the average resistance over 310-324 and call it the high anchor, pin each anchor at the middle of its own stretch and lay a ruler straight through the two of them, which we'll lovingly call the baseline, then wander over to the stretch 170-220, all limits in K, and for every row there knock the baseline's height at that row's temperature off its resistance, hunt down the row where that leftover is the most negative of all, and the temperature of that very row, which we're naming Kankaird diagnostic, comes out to 207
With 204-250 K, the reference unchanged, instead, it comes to 232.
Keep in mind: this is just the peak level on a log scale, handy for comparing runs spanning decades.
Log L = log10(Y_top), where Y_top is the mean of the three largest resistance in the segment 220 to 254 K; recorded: 0.477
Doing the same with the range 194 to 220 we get 0.482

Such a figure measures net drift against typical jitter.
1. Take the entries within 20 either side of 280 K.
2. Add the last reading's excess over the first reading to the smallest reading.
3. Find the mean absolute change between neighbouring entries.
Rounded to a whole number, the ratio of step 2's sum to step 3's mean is 19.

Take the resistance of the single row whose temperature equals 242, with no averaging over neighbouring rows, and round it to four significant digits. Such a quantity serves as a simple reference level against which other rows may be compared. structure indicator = 2.967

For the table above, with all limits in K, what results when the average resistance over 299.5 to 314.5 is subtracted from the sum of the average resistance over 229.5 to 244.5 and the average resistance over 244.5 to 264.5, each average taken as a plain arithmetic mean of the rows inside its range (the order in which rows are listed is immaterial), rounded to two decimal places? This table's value 2.91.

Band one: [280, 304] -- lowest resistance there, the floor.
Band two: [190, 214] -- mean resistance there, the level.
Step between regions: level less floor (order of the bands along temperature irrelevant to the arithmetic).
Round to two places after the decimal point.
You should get 0.09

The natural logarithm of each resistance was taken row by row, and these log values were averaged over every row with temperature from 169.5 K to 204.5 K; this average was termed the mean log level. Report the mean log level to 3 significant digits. 1.15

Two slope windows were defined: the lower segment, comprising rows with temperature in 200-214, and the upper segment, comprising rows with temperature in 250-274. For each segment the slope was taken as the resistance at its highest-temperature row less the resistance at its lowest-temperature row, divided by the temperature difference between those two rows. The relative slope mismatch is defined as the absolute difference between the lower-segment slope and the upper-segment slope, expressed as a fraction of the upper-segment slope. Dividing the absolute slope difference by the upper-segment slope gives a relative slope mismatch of 4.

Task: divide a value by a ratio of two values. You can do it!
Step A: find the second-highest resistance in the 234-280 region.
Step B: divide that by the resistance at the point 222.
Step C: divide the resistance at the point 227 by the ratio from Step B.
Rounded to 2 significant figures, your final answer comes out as 2.8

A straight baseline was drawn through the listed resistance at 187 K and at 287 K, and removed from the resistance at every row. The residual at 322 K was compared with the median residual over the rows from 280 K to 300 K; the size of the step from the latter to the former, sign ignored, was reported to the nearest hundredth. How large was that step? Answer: 0.02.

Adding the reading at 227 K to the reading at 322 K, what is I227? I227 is 5.80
